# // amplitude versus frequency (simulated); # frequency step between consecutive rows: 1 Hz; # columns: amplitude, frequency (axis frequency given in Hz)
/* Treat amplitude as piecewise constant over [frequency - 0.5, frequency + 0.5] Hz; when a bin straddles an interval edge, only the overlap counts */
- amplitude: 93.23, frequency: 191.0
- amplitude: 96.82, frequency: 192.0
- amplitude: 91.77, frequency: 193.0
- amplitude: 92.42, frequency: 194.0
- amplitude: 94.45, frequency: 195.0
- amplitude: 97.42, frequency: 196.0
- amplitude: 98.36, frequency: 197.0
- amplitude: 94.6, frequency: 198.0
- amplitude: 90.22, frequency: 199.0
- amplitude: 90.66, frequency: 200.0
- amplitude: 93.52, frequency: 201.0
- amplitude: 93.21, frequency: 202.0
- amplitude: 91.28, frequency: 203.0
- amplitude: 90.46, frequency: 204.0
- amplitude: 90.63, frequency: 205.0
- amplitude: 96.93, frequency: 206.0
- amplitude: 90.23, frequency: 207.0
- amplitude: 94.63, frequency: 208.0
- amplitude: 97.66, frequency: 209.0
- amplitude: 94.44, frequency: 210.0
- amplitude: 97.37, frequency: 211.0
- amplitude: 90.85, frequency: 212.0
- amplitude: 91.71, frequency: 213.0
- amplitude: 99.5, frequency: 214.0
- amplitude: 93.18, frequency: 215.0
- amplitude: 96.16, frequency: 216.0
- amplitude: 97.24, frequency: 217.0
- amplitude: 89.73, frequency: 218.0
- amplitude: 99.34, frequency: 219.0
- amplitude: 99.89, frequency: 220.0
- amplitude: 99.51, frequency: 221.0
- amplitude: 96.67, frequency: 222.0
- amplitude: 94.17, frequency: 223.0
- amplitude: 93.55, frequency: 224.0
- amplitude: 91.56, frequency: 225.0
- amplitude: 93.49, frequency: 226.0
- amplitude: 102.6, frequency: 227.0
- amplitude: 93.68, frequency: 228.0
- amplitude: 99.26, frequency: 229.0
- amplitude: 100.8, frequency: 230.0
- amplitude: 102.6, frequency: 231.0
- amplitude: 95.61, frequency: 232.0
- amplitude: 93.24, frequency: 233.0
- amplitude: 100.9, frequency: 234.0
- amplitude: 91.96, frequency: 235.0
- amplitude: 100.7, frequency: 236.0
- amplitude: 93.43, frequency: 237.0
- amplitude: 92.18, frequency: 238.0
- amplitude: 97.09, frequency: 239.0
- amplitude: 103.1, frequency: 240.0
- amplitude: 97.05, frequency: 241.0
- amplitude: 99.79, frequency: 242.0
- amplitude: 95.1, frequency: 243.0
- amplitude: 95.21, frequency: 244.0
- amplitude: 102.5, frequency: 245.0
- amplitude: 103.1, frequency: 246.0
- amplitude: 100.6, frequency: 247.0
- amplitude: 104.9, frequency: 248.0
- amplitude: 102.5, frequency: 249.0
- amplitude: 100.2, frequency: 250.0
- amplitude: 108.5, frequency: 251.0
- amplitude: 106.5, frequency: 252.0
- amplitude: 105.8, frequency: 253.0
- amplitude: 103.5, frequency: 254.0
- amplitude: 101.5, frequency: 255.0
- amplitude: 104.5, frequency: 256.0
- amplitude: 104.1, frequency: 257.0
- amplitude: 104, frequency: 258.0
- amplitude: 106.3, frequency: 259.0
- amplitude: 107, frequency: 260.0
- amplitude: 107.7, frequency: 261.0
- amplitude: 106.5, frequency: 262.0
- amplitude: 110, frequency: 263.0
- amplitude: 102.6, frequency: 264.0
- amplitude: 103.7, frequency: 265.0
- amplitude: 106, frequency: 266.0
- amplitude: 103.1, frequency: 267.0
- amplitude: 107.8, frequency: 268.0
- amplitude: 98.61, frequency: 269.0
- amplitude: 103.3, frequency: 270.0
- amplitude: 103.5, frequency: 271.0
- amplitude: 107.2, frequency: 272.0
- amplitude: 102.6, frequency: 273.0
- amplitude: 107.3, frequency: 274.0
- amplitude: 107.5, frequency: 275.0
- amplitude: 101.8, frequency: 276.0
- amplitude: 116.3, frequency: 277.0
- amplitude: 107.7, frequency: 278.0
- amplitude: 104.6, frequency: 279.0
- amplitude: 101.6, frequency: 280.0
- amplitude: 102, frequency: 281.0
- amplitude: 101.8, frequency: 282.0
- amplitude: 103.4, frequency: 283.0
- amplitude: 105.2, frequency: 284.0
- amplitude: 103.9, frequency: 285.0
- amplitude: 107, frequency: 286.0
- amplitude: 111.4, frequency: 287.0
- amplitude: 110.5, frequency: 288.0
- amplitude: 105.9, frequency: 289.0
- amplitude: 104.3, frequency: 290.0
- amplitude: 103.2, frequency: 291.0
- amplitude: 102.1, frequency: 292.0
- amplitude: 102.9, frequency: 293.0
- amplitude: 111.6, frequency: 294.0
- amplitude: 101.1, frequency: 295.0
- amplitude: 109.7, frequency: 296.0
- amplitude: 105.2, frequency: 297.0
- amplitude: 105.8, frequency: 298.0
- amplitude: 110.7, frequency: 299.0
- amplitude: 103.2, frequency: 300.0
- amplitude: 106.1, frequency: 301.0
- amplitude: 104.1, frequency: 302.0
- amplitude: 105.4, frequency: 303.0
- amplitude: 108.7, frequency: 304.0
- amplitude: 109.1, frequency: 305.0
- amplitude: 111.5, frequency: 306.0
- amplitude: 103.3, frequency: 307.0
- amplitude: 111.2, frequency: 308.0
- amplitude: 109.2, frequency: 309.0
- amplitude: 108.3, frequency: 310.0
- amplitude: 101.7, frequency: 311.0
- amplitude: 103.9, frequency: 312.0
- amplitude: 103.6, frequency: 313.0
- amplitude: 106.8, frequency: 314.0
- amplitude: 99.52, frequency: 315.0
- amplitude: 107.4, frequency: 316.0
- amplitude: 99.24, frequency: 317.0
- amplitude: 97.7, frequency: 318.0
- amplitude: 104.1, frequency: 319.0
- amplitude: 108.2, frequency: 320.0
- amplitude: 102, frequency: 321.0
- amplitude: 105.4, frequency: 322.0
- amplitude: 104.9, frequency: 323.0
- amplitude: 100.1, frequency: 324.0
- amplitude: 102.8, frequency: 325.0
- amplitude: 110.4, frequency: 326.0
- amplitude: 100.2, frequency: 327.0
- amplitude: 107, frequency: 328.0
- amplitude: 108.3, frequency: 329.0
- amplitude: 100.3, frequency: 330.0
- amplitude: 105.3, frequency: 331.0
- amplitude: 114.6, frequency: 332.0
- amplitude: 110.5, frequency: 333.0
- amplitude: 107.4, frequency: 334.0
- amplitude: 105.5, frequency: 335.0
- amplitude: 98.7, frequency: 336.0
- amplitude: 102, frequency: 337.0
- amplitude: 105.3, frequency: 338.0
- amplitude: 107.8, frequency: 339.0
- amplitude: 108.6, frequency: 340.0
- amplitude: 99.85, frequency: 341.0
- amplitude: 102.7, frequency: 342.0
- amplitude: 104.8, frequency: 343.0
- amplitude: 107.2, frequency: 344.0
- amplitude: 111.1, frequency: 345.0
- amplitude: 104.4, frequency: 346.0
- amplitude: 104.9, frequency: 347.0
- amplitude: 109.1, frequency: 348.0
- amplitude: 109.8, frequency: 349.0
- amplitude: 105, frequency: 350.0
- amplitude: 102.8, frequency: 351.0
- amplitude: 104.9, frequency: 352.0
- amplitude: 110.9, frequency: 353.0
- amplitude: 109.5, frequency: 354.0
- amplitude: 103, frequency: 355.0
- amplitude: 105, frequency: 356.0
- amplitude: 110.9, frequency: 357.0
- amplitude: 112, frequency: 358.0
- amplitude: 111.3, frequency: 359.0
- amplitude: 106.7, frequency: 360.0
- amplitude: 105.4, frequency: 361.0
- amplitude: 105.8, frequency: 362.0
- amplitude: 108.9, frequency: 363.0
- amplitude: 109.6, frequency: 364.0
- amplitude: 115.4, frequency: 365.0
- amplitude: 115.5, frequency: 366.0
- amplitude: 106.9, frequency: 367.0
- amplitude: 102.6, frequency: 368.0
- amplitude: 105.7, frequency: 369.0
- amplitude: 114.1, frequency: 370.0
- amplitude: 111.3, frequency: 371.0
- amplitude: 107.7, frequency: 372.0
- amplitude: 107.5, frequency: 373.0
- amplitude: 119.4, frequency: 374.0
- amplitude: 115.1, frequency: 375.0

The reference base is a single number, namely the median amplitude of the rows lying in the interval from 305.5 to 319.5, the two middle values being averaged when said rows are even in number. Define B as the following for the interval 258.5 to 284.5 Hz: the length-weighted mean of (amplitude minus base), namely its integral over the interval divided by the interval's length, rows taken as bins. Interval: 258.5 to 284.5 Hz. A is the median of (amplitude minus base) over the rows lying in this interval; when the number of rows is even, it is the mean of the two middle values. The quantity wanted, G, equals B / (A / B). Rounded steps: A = 1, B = 1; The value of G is 1.6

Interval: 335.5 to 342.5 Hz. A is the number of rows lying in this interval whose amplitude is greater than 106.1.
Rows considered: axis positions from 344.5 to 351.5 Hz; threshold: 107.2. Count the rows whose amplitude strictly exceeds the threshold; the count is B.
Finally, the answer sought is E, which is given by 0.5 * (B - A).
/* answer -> 0.5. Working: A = 2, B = 3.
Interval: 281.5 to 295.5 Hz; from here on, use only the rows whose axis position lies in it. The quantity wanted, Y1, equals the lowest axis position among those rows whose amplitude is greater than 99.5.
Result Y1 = 282.0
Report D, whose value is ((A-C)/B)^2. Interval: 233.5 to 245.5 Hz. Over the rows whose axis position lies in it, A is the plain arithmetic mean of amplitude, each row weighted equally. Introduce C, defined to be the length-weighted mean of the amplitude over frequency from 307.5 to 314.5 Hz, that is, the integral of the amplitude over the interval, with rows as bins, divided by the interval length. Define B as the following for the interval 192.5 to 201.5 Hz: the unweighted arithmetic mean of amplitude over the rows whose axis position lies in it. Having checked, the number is 0.009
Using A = 97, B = 94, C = 106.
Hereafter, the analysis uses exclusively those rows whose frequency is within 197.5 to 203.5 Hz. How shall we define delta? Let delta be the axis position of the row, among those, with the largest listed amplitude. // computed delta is 198.0 Hz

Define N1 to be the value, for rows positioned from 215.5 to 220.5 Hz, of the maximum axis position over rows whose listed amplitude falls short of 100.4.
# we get 220.0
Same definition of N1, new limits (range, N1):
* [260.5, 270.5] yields 269.0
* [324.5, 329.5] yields 327.0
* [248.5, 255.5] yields 250.0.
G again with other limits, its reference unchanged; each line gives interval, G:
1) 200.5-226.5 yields -8.9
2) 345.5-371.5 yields 4.4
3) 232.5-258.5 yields -4.5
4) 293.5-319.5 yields 1.8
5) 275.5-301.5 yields 3.3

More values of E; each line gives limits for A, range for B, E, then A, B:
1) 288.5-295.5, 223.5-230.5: -0.5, 1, 0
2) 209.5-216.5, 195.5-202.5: 0.0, 0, 0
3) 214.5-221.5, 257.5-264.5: 1.0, 0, 2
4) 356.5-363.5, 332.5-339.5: -1.0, 5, 3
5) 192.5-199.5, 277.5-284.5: 0.5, 0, 1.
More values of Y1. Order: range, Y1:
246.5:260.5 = 247.0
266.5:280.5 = 267.0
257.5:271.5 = 258.0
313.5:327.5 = 314.0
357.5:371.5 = 358.0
